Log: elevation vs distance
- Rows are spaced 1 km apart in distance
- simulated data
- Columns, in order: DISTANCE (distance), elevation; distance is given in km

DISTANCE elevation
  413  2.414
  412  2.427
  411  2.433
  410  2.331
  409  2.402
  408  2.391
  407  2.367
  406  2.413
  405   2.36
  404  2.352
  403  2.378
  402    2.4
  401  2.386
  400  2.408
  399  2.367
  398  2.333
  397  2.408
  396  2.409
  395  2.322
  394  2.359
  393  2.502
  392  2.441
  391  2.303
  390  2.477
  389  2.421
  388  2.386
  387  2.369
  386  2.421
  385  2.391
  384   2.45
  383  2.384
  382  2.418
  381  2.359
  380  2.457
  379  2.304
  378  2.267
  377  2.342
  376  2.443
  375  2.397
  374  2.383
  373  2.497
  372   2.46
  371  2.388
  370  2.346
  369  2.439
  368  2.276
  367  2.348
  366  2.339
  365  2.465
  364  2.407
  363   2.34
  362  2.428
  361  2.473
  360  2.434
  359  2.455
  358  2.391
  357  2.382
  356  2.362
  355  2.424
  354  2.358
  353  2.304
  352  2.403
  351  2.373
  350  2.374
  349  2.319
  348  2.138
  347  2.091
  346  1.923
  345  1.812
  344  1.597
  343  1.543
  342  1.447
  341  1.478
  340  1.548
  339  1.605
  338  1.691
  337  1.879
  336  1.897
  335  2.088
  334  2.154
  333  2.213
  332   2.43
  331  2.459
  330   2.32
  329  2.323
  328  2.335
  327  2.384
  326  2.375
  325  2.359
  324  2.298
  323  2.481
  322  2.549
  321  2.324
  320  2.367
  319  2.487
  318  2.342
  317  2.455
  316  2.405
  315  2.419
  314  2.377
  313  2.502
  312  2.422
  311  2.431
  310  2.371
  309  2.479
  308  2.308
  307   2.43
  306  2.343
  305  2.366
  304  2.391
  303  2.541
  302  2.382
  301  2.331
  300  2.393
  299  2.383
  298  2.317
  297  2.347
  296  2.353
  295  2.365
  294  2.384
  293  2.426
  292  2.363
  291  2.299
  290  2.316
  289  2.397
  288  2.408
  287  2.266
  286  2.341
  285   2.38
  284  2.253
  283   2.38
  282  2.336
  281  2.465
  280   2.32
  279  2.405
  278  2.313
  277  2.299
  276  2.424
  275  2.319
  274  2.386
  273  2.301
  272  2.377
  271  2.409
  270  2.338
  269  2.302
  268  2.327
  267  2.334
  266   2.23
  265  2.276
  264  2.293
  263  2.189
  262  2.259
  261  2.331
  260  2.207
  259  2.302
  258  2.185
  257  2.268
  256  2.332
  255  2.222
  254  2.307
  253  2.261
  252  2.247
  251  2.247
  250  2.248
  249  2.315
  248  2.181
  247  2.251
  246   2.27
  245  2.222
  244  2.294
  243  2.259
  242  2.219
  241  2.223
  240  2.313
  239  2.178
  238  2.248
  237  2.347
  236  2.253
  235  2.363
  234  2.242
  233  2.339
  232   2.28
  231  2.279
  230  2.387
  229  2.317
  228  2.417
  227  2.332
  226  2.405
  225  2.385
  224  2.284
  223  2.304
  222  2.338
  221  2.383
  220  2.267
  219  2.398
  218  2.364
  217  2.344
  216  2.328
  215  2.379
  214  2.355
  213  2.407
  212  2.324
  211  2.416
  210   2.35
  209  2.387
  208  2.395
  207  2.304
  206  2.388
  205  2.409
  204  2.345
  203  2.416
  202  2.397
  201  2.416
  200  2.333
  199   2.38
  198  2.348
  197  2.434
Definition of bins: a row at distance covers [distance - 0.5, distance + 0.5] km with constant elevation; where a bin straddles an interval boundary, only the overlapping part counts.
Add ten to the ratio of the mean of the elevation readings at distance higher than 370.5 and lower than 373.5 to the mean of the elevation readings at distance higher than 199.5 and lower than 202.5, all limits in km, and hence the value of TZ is 11.0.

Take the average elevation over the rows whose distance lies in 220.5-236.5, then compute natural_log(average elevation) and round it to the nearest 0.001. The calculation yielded 0.847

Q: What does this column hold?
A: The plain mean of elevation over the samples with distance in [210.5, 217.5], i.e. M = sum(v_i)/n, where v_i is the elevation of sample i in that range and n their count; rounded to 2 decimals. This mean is 2.36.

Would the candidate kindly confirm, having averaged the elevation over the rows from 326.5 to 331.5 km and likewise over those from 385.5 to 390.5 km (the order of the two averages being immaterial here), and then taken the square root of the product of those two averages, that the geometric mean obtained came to 2.39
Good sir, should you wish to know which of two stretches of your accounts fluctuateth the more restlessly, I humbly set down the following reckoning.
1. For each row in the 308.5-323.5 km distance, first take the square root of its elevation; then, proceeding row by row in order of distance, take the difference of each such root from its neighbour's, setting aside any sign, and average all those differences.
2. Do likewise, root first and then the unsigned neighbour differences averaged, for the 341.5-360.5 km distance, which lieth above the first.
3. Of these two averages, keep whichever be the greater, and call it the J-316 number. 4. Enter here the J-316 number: 0.028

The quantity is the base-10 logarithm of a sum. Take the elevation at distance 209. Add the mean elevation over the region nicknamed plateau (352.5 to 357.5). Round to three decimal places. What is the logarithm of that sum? 0.677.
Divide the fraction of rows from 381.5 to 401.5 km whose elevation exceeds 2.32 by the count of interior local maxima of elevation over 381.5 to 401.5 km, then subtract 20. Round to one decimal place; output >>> -19.8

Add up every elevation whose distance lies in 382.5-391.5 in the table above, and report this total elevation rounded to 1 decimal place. 21.6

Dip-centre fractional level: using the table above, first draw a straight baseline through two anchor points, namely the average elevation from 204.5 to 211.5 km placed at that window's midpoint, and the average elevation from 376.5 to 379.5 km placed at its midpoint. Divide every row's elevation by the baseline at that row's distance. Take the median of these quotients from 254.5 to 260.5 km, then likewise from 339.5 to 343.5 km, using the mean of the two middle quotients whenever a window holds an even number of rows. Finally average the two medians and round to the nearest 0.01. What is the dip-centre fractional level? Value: 0.80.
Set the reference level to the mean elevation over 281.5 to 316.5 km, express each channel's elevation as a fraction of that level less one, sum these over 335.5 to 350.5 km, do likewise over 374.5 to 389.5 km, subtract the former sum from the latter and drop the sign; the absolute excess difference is 3.6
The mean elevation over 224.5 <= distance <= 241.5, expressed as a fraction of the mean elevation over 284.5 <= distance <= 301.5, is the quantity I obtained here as 0.98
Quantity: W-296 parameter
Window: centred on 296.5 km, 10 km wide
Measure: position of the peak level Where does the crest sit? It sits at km 293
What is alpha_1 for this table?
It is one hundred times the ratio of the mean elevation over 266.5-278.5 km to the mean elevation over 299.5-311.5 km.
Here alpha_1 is 98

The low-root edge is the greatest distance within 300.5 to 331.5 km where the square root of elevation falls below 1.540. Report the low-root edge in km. 330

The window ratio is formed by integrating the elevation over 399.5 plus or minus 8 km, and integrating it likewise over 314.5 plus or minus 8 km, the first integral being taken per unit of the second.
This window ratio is 0.99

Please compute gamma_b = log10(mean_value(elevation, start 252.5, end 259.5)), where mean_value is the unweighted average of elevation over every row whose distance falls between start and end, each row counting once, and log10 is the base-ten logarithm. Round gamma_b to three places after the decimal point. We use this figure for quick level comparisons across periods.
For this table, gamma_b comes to 0.356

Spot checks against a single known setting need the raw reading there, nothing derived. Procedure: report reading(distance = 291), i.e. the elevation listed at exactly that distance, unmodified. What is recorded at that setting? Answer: 2.299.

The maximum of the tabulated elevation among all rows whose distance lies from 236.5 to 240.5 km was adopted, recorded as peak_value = 2.347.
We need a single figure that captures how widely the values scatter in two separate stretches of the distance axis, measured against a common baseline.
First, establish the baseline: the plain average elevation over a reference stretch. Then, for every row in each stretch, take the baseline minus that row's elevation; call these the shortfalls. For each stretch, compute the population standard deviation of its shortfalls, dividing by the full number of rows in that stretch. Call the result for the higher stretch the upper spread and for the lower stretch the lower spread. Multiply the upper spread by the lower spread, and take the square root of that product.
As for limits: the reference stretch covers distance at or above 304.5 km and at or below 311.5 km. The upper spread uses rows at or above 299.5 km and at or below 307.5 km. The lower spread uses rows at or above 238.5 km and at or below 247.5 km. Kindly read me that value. 0.049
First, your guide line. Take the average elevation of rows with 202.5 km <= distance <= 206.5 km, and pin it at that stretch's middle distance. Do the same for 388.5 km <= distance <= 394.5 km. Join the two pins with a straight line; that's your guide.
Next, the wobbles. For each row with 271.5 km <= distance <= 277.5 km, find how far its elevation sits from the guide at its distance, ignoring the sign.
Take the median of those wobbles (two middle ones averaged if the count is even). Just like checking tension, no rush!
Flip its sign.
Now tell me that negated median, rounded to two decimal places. -0.05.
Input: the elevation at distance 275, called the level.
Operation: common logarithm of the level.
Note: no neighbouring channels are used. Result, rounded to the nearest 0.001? 0.365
